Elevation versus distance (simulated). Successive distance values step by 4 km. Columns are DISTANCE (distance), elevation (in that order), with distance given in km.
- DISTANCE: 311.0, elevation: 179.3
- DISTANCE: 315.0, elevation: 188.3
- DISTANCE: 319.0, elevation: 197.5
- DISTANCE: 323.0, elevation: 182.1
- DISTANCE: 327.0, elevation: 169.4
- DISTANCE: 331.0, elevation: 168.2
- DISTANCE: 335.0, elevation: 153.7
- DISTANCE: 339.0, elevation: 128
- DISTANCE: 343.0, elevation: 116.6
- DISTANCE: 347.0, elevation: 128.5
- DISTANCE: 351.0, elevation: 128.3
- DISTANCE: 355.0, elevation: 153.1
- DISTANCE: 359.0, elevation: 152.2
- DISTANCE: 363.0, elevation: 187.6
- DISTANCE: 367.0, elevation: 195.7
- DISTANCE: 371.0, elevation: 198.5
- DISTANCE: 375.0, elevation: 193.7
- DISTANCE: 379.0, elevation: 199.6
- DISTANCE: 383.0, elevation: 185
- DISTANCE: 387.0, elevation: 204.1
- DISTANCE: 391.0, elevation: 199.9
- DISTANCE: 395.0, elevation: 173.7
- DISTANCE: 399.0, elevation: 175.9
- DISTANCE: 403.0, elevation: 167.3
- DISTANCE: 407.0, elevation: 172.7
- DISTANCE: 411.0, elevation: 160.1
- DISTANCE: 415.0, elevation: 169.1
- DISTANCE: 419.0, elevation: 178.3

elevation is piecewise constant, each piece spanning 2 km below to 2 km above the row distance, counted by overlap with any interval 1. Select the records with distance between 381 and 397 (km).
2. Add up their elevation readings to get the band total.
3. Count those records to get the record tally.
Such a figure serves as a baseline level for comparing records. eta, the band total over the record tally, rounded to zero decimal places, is 191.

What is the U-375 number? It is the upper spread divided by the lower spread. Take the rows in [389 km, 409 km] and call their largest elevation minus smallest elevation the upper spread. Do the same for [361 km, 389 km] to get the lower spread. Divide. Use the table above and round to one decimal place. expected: 1.7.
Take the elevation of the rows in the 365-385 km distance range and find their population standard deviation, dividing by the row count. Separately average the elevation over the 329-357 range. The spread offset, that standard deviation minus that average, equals -134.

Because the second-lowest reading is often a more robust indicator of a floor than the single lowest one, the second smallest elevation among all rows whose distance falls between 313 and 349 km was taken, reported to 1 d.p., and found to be 128.0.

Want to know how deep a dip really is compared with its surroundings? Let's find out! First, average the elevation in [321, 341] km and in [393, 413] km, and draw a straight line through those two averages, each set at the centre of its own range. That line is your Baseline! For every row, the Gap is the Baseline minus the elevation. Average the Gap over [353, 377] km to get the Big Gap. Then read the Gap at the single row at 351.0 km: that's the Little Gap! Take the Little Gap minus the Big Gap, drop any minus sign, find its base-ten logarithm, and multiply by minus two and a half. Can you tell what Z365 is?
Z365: -4.2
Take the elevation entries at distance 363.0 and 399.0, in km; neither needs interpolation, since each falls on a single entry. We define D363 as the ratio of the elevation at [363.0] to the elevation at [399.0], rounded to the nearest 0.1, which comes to 1.1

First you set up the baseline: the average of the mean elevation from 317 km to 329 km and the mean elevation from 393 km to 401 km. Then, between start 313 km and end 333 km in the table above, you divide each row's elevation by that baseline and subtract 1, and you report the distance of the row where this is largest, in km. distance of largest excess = 319.0 km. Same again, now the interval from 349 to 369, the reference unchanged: 367.0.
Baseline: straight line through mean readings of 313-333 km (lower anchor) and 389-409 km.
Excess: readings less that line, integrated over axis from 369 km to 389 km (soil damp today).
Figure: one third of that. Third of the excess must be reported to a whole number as 116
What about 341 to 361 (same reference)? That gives -295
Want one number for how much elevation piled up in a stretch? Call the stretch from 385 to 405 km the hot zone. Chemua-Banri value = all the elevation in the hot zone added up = 921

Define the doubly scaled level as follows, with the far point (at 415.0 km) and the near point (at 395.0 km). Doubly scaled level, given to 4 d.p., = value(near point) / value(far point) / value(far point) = 0.0061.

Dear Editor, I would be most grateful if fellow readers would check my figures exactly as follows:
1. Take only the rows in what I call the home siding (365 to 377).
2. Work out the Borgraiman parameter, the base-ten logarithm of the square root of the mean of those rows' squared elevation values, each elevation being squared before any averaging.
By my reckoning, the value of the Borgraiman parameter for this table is 2.29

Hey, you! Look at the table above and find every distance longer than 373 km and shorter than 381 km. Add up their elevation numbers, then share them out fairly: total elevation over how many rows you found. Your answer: 197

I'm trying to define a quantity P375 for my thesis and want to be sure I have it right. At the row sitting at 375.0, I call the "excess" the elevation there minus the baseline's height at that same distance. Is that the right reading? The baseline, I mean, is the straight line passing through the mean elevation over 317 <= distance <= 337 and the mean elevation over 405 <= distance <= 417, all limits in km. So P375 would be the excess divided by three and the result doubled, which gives 16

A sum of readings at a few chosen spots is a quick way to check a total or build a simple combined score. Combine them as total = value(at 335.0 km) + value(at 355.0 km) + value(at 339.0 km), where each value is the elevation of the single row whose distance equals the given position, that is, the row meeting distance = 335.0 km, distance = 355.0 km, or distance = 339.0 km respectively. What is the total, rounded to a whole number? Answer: 435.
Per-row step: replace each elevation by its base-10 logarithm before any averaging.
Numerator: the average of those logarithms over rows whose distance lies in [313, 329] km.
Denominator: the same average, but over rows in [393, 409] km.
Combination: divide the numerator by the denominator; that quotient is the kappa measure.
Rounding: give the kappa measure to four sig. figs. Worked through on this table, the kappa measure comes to 1.013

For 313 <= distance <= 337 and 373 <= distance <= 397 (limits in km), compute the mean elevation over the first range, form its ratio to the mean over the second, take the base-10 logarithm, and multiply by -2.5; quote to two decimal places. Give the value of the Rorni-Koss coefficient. 0.09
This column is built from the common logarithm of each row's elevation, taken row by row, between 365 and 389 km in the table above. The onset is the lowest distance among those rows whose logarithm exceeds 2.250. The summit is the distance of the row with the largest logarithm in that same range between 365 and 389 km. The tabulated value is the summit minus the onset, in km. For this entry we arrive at 20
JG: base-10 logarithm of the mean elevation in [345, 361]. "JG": 2.15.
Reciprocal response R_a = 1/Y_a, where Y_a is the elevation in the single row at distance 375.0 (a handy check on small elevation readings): 0.0052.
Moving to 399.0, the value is 0.0057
